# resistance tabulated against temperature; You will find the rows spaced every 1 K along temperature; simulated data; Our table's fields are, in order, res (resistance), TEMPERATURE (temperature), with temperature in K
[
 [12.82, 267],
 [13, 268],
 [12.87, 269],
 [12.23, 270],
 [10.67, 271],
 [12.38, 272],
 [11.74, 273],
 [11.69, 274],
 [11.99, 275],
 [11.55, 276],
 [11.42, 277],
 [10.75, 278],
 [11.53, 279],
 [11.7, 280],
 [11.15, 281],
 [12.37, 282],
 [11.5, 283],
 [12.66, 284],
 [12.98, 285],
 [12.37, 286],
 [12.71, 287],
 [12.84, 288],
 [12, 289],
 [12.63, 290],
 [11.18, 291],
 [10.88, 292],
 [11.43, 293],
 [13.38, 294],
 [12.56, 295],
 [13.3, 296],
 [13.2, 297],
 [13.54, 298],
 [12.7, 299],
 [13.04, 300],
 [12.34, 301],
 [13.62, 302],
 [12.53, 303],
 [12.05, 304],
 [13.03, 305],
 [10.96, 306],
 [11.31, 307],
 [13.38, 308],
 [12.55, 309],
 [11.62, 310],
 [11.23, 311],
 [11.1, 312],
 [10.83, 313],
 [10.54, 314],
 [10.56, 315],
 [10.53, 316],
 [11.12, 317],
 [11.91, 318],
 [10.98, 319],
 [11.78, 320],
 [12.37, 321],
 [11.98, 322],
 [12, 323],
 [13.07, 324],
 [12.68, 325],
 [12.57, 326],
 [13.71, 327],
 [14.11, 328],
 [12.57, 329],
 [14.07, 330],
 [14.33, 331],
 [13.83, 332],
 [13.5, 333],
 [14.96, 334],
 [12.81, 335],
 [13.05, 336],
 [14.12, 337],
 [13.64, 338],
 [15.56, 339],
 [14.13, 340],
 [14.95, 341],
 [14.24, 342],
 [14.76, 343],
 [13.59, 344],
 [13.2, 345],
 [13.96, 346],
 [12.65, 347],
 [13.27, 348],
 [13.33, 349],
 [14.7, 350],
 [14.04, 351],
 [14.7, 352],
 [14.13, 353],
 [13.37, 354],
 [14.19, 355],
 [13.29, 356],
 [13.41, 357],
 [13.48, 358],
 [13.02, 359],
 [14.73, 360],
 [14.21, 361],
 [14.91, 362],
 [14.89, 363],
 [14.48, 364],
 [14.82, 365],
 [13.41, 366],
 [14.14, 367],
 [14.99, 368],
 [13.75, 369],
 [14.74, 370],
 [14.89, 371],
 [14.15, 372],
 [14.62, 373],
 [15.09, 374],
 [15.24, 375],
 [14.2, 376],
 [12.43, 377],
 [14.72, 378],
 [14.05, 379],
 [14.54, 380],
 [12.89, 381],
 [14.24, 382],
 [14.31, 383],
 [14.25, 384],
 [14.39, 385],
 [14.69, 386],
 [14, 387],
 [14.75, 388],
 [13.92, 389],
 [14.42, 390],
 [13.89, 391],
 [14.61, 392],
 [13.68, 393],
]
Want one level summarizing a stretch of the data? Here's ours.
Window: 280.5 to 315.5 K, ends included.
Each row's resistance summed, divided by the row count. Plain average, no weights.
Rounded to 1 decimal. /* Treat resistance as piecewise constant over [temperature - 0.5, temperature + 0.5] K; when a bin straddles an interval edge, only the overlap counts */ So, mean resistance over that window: 12.2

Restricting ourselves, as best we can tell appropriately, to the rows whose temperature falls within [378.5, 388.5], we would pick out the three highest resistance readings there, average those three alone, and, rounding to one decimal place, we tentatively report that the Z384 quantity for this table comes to 14.7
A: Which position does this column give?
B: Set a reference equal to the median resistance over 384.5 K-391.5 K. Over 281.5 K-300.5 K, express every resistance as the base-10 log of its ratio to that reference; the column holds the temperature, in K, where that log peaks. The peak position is 298 K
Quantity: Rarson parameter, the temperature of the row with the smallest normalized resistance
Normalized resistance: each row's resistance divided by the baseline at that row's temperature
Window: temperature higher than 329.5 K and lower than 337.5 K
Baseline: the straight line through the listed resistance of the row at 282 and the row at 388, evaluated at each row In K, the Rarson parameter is 335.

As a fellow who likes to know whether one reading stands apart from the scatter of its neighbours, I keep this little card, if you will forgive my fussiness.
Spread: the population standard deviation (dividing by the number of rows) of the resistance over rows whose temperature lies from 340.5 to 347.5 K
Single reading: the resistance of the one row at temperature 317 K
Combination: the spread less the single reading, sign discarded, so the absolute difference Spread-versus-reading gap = 10.4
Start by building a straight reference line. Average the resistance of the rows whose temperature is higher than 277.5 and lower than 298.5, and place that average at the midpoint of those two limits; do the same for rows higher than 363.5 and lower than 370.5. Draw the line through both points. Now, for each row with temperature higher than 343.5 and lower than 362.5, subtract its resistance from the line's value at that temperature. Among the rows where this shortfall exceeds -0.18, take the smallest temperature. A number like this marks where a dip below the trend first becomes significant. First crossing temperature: 344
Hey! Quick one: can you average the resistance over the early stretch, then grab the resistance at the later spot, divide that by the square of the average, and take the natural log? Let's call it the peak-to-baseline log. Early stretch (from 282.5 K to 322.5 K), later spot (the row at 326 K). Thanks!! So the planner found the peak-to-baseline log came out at -2.45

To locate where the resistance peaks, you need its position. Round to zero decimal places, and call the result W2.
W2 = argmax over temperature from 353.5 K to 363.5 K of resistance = 362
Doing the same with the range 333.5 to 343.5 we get 339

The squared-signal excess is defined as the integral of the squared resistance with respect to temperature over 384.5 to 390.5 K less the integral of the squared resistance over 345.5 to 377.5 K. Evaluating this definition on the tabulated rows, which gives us -5142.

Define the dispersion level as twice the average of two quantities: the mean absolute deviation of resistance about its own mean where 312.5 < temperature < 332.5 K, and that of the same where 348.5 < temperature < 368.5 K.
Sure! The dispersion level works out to 1.61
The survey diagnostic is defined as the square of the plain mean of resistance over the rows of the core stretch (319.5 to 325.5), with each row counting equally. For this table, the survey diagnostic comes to 152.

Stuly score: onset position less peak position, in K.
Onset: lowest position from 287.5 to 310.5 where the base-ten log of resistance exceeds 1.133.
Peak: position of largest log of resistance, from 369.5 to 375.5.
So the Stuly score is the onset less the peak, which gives -73 K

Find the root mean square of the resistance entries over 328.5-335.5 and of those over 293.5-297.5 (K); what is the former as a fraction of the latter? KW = 1.05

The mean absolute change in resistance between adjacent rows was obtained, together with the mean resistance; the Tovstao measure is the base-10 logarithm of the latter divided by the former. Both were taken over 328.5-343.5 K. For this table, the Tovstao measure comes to 1.17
